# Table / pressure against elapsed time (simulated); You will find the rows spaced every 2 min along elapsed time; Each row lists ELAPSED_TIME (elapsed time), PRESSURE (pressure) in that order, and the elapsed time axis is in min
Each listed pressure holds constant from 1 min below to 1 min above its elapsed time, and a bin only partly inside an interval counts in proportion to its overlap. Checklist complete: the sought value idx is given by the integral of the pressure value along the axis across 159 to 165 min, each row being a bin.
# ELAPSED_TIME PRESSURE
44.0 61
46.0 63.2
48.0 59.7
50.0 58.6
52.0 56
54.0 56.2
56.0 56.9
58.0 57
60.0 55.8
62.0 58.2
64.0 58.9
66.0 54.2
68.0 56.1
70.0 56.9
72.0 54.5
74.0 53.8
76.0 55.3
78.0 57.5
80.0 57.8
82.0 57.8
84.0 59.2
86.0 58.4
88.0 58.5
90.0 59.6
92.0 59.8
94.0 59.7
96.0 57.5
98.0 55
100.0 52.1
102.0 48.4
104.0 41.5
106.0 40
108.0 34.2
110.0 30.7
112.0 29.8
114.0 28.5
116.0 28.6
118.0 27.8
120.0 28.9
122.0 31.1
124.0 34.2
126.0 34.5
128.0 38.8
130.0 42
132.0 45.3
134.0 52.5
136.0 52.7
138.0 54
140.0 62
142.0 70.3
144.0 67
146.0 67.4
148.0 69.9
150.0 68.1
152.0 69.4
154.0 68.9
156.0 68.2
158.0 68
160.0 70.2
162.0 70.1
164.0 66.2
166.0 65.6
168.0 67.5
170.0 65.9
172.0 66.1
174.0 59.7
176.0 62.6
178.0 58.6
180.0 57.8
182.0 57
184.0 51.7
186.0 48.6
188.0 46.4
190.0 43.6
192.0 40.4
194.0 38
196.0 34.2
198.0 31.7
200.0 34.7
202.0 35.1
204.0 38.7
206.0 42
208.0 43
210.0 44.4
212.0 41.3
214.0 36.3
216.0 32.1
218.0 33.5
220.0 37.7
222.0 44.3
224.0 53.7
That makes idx 413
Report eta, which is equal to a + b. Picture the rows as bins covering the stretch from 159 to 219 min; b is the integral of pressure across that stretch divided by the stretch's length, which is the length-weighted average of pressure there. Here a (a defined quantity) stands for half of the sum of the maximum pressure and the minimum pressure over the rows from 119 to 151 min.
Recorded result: 99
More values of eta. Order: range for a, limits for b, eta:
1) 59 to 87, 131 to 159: 120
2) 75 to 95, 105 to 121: 89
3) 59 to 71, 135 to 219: 111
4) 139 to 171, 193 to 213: 104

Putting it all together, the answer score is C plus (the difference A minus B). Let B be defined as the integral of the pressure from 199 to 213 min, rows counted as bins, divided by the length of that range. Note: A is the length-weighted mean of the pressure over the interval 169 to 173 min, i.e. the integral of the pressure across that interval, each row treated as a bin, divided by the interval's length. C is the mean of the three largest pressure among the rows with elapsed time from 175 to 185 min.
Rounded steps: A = 66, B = 40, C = 59.7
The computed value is 86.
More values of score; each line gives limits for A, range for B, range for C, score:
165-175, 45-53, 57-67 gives 64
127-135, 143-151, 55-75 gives 35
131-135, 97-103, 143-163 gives 67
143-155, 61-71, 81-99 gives 71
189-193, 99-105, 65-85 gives 53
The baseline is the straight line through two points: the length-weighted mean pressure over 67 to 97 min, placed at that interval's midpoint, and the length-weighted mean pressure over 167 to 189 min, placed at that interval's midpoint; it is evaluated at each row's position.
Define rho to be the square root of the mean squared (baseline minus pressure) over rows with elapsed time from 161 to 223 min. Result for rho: 16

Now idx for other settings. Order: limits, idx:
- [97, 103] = 311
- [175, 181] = 358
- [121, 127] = 200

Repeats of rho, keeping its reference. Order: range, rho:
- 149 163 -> 11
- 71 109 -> 8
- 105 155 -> 19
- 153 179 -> 9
